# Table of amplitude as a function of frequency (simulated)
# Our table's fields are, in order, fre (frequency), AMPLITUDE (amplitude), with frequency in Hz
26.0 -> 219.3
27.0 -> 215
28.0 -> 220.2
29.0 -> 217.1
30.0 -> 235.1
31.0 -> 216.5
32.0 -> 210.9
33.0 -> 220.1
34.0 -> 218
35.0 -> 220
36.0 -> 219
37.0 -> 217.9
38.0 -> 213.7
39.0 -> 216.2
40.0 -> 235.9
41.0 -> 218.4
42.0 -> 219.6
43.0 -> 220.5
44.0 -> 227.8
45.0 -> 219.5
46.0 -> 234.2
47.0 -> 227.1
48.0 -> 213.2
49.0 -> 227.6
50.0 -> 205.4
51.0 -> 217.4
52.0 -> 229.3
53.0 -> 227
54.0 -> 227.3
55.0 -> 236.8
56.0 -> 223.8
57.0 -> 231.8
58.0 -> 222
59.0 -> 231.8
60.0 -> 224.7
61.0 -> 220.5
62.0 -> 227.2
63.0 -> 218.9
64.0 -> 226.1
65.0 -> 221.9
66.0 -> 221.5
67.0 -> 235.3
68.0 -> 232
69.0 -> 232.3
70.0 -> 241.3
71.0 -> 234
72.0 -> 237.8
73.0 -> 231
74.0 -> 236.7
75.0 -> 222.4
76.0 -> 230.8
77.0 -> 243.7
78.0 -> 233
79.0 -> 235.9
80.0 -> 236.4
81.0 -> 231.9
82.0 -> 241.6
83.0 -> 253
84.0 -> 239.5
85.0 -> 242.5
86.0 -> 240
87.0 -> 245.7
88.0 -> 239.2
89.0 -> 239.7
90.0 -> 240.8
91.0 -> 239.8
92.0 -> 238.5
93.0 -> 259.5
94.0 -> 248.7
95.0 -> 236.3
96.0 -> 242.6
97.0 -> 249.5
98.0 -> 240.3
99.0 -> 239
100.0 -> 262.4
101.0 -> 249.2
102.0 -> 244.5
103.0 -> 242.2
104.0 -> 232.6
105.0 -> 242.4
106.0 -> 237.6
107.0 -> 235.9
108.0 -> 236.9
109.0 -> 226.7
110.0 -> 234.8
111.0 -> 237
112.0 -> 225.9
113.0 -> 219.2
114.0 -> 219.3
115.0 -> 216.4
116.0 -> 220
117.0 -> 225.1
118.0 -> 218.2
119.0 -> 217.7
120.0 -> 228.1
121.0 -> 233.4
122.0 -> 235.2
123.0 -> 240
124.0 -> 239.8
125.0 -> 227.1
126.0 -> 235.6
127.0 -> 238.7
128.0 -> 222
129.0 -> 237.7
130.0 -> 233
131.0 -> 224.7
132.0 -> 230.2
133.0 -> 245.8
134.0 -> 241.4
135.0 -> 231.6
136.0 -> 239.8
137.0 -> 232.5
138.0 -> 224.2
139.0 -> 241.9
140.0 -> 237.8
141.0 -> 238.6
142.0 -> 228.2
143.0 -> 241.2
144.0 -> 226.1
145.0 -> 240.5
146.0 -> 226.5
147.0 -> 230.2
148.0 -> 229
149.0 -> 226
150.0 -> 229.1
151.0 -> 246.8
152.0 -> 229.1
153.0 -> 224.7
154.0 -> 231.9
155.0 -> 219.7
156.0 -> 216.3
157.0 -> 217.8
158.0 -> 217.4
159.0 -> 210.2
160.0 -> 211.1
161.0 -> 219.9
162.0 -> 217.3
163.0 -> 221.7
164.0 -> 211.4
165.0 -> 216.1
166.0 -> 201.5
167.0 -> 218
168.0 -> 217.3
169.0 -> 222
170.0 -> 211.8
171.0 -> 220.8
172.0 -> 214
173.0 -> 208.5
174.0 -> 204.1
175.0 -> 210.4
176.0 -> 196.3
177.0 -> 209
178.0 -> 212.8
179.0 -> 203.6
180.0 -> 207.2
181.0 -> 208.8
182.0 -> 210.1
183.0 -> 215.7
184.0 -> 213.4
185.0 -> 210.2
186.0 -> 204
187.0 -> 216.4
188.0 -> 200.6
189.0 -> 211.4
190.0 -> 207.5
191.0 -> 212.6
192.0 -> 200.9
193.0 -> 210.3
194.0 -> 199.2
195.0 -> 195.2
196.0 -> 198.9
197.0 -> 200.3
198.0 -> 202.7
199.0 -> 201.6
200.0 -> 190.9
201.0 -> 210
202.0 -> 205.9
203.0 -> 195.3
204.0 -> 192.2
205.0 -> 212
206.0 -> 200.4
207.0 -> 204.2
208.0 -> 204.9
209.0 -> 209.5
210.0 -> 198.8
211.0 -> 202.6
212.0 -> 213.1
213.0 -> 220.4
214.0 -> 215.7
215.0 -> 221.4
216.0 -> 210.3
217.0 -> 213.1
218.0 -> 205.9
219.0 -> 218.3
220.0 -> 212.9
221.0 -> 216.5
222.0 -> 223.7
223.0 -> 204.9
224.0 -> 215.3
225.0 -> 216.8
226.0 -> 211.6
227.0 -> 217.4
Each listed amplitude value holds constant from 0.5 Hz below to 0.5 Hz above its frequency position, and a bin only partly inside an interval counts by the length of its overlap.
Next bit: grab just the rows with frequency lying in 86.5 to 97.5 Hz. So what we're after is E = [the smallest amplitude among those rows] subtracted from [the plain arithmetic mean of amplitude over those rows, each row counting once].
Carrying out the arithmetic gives 7.4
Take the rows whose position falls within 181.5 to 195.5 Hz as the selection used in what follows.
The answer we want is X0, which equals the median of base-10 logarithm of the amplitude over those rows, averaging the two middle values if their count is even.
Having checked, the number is 2.32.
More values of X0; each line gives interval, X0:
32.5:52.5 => 2.34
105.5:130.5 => 2.37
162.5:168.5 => 2.34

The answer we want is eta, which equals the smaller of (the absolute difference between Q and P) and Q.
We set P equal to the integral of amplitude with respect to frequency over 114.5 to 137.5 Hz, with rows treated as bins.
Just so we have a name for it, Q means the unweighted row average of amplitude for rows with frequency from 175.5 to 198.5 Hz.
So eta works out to 206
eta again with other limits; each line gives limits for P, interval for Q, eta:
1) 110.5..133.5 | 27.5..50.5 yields 221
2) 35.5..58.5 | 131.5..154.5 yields 234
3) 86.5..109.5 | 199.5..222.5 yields 209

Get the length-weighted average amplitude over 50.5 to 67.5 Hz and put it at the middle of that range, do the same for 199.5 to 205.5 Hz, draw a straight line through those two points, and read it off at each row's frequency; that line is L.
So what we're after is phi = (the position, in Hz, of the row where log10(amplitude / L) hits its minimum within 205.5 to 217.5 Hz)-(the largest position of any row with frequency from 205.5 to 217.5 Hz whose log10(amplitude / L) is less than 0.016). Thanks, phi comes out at -1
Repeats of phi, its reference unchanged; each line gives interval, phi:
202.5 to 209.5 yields -4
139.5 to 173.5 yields -7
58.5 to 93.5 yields -13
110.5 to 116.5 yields -1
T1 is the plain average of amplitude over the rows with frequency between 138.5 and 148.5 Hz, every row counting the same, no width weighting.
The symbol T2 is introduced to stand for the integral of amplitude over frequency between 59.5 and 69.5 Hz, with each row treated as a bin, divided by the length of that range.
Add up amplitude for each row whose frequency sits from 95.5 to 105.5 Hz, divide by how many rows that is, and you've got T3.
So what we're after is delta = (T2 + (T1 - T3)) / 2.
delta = 108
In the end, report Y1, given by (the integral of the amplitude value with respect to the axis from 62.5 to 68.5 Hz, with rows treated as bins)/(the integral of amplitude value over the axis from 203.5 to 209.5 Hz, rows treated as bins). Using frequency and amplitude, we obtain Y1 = 1.11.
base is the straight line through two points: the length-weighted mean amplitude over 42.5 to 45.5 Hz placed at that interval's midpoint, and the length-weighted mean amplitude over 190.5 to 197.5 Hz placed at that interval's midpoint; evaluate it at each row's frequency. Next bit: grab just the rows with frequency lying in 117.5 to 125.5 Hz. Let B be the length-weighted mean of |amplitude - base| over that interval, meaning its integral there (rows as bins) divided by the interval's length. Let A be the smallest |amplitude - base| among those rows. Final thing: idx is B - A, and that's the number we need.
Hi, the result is 13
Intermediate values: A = 5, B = 18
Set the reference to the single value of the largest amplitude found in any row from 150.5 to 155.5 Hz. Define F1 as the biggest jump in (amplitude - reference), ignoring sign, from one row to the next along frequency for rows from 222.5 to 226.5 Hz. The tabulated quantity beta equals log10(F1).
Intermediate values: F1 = 10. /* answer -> 1.02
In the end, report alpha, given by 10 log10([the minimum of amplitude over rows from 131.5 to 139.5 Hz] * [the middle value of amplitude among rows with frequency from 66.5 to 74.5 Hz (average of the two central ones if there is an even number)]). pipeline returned 47.2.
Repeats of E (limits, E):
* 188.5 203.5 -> 11.9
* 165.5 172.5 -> 13.6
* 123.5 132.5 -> 10.1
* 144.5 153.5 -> 6.6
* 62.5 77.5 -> 12.1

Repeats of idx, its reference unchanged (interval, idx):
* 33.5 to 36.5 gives 1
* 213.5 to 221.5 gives 8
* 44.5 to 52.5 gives 5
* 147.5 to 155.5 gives 9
